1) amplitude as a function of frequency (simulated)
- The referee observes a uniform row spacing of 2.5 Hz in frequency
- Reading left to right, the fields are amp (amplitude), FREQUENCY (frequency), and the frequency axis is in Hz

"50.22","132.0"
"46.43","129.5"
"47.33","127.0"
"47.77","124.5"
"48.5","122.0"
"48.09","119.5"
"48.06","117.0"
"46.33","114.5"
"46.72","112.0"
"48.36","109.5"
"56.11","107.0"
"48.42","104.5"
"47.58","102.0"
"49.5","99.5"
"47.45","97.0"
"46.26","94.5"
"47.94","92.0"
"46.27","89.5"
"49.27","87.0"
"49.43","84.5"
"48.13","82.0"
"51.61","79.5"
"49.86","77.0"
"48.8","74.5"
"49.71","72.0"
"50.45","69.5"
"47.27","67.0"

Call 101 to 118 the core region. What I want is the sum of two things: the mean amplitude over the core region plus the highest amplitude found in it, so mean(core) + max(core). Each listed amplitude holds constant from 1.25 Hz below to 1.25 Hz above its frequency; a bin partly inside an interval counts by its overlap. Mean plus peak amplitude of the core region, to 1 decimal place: 104.9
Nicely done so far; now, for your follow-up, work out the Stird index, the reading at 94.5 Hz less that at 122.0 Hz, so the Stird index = -2.2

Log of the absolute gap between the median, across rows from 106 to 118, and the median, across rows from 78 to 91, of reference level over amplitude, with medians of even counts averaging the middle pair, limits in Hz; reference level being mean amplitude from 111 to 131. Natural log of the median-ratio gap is -3.7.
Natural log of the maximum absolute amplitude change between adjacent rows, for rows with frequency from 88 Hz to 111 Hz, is 2.0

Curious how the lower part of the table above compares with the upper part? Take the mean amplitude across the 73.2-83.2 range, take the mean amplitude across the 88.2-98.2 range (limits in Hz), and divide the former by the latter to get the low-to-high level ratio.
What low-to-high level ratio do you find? 1.06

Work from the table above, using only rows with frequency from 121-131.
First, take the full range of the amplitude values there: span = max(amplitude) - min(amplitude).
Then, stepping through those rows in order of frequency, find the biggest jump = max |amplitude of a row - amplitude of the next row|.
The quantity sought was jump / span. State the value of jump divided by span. 0.43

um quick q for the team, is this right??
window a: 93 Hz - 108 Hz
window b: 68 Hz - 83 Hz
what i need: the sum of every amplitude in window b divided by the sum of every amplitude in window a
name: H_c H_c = 1.01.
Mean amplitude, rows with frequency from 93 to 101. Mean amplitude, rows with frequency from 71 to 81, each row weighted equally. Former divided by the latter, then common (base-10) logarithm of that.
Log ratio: -0.020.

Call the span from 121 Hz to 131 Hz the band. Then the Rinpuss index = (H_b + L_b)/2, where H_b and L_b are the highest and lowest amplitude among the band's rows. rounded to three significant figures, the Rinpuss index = 47.5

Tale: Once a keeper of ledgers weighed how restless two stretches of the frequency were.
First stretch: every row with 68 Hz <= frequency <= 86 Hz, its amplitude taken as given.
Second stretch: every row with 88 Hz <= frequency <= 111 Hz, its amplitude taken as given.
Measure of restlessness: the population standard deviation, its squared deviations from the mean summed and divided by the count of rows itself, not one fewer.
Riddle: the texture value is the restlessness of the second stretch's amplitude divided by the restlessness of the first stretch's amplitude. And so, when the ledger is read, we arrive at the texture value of 2.7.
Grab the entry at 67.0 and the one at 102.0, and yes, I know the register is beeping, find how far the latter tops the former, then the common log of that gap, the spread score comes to -0.5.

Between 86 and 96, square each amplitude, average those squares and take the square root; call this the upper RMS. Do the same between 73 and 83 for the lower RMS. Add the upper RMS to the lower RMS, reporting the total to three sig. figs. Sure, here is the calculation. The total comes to 97.1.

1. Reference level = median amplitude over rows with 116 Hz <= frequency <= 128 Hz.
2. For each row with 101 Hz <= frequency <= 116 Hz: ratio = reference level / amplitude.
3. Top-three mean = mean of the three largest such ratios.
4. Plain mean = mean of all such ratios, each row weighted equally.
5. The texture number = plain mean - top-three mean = -0.039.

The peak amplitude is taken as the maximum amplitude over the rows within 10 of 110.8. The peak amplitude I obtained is 56.11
